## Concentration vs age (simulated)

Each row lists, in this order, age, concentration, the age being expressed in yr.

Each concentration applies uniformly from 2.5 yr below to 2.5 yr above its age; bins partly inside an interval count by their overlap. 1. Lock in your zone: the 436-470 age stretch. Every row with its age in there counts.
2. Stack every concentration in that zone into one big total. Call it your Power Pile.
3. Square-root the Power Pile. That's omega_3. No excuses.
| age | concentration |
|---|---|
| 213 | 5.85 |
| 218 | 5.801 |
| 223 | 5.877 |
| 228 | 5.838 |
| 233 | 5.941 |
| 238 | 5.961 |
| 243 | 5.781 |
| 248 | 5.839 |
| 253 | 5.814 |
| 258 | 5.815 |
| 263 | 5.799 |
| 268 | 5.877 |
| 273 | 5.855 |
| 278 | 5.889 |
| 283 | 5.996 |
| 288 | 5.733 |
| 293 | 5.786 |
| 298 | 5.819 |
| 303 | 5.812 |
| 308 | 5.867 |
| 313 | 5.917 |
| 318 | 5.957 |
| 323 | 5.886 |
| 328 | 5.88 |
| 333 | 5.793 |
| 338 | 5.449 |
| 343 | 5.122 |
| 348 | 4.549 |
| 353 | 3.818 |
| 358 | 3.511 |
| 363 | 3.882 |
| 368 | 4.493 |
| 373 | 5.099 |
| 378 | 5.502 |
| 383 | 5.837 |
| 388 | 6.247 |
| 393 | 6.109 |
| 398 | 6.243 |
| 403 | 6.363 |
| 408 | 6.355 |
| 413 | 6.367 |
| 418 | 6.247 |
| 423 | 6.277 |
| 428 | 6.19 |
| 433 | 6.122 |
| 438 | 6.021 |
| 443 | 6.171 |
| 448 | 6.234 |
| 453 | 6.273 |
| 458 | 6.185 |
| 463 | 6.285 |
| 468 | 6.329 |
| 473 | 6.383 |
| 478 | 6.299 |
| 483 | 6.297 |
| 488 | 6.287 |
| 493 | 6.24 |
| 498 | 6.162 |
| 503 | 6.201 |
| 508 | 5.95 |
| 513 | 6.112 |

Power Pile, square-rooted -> 6.6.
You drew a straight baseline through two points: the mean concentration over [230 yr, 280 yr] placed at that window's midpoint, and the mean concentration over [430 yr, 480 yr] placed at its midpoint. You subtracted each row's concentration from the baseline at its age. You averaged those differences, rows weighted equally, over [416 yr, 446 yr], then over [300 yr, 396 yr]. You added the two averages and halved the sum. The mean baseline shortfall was 0.37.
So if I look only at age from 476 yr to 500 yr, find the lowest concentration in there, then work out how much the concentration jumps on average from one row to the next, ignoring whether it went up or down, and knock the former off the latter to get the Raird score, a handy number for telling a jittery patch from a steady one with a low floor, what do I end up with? -6.13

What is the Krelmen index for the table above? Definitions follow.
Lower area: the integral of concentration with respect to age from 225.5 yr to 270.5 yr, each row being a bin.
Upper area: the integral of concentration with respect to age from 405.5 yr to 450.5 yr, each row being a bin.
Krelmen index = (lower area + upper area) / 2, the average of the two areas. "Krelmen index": 272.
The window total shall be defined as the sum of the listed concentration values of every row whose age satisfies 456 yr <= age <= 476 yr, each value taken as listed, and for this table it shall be 25.2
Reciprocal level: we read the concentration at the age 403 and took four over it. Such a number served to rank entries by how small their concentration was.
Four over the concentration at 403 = 0.629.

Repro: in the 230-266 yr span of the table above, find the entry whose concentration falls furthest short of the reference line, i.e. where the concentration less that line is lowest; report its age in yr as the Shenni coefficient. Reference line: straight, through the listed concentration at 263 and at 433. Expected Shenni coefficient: 263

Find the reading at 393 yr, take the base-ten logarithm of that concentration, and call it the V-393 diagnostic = 0.79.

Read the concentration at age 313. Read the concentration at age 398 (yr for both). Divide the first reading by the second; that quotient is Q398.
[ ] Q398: 0.95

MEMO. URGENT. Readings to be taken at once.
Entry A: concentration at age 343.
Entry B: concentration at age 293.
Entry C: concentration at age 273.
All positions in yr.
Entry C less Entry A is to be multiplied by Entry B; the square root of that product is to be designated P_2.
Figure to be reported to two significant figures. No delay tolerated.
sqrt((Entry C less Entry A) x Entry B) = 2.1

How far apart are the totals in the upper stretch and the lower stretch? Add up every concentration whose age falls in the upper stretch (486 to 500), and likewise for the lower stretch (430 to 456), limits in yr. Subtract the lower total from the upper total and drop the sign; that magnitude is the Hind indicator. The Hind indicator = 12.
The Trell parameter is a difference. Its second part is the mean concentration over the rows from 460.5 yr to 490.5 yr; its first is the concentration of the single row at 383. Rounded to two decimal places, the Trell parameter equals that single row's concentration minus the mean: -0.48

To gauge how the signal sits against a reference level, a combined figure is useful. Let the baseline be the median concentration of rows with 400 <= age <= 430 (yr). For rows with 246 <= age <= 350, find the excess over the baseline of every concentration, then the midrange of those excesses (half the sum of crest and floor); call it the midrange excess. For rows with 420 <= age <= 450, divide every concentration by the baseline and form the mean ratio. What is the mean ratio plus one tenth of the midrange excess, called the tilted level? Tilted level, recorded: 0.872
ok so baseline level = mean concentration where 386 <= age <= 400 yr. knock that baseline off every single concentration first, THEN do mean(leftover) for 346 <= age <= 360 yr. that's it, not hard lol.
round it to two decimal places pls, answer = -2.24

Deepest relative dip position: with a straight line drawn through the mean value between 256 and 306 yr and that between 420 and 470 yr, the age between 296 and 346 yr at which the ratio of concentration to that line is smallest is 343 yr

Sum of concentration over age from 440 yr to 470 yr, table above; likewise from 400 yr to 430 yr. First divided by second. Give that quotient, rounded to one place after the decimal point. 1.0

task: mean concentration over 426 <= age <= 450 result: 6.1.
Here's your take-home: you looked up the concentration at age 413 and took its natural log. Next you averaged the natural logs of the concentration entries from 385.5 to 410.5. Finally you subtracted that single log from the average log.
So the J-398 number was -0.017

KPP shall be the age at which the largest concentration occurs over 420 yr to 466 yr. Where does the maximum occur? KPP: 463 yr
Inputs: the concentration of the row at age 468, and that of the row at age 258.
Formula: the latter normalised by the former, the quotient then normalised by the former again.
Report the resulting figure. 0.145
